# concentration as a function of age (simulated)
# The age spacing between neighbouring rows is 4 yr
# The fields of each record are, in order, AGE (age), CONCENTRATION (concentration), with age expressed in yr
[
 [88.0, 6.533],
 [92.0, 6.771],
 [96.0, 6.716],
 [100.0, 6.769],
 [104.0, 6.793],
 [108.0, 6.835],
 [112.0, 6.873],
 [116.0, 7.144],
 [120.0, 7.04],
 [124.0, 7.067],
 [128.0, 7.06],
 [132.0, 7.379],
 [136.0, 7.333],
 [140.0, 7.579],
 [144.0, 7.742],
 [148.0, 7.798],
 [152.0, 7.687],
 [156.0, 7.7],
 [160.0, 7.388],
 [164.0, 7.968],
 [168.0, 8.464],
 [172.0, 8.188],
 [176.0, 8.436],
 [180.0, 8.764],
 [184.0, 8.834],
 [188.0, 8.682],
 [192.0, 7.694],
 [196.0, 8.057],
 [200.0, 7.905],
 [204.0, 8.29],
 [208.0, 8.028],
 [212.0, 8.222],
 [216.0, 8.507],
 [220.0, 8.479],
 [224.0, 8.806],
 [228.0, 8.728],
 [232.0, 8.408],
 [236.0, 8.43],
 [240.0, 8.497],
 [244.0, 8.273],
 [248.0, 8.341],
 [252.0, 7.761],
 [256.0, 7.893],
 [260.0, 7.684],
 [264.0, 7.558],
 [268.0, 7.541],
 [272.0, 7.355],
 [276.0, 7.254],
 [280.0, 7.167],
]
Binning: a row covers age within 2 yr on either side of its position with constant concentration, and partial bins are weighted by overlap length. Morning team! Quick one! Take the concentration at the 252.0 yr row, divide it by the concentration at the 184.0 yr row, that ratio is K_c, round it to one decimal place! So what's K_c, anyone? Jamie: 0.9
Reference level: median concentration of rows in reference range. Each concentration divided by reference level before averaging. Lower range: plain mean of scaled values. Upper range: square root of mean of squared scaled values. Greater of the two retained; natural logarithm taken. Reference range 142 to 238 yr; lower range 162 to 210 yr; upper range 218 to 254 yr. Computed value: 0.019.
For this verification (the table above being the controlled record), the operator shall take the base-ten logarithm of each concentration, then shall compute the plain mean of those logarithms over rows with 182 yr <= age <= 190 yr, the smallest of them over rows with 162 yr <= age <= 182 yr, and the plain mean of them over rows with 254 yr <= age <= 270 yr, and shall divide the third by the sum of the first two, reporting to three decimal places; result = 0.480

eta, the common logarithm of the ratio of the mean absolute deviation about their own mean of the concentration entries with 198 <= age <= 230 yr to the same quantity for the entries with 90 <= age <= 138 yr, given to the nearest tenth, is 0.1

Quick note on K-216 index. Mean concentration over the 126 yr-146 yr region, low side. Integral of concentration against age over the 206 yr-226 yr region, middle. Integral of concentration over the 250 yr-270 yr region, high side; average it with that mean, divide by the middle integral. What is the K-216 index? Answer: 0.479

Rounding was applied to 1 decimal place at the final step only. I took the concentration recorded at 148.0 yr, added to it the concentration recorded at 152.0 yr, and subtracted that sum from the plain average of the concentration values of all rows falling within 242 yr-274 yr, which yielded -7.7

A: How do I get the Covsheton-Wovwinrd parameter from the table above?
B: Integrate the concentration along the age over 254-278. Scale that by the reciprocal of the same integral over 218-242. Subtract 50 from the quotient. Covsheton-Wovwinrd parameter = -49.1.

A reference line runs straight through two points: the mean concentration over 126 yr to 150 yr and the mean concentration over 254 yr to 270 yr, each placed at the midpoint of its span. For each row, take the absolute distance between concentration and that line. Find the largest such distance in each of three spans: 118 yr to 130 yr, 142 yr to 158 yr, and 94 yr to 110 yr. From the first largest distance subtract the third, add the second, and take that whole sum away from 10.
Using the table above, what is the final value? 10.0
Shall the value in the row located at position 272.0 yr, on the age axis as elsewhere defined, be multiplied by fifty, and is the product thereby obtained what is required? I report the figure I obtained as 368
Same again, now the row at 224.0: 440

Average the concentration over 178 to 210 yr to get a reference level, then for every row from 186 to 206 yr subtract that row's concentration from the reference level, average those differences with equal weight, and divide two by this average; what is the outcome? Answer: 13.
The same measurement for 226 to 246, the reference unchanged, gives -11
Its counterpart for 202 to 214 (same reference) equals 20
